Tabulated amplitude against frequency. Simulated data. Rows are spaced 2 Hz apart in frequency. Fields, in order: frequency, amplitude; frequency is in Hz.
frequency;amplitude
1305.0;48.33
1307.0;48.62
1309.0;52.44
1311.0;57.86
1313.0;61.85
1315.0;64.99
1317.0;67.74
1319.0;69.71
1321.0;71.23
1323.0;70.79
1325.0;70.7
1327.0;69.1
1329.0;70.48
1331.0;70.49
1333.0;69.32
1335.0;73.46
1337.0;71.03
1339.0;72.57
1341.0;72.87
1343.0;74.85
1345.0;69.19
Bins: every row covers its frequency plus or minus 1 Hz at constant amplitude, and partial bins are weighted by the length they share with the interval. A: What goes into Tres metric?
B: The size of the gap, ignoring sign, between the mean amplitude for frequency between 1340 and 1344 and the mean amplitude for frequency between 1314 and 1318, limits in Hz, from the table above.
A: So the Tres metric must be 7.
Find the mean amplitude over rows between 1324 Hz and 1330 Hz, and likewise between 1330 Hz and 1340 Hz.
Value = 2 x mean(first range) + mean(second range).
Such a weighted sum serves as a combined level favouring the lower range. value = 212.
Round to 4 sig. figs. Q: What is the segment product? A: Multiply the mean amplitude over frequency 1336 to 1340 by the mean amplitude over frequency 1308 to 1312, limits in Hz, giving 3960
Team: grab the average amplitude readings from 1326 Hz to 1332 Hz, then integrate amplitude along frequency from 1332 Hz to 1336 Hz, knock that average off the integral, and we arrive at 216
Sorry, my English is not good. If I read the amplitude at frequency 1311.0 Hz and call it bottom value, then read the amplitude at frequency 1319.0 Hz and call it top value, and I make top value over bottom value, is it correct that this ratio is 1.20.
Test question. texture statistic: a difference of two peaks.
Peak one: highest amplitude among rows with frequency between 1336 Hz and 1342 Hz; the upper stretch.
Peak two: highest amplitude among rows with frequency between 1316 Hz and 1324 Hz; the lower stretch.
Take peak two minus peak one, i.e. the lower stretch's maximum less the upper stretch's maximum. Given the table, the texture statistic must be -1.6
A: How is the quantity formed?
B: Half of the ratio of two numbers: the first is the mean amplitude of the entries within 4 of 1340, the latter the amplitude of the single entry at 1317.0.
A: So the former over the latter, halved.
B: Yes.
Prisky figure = 0.54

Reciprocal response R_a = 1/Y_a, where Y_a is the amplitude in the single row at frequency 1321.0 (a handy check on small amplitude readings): 0.0140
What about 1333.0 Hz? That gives 0.0144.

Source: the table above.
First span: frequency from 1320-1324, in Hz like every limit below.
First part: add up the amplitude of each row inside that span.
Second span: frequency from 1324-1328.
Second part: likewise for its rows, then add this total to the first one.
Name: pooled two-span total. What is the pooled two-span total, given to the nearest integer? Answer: 282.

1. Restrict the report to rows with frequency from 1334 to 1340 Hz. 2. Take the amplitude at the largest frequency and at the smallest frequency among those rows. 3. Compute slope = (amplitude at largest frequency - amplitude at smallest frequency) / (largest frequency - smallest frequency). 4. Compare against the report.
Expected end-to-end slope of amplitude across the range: -0.22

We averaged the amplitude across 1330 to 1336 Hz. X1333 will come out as 71.1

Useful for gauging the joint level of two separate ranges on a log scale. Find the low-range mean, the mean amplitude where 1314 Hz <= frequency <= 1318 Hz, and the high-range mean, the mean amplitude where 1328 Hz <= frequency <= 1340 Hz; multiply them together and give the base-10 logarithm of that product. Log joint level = 3.675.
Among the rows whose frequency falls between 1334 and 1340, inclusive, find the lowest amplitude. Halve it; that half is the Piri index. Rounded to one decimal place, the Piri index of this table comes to 35.5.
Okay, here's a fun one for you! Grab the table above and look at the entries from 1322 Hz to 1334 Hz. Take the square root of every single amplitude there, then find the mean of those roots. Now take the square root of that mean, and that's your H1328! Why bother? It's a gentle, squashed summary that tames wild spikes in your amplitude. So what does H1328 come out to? 2.89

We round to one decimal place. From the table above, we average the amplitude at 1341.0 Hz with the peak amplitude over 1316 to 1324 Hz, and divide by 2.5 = 28.8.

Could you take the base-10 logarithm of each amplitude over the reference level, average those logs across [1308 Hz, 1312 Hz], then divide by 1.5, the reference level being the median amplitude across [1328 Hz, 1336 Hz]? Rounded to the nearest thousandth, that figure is -0.071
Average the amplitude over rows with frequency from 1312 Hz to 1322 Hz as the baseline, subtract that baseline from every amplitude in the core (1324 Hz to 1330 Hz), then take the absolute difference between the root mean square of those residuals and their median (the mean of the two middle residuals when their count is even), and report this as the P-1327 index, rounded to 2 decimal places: 0.30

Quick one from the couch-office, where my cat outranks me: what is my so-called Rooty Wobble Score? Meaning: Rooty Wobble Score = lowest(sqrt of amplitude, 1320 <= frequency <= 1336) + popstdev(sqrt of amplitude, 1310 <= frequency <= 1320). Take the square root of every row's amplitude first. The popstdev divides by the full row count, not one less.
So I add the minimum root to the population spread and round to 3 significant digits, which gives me 8.58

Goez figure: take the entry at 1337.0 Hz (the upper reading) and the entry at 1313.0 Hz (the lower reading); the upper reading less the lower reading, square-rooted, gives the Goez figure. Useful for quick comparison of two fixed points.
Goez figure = 3.0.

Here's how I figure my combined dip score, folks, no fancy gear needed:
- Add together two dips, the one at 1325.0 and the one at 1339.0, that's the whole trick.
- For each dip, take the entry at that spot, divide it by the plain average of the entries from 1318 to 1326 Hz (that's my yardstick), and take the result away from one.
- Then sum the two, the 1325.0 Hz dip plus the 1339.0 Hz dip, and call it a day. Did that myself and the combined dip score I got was -0.03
